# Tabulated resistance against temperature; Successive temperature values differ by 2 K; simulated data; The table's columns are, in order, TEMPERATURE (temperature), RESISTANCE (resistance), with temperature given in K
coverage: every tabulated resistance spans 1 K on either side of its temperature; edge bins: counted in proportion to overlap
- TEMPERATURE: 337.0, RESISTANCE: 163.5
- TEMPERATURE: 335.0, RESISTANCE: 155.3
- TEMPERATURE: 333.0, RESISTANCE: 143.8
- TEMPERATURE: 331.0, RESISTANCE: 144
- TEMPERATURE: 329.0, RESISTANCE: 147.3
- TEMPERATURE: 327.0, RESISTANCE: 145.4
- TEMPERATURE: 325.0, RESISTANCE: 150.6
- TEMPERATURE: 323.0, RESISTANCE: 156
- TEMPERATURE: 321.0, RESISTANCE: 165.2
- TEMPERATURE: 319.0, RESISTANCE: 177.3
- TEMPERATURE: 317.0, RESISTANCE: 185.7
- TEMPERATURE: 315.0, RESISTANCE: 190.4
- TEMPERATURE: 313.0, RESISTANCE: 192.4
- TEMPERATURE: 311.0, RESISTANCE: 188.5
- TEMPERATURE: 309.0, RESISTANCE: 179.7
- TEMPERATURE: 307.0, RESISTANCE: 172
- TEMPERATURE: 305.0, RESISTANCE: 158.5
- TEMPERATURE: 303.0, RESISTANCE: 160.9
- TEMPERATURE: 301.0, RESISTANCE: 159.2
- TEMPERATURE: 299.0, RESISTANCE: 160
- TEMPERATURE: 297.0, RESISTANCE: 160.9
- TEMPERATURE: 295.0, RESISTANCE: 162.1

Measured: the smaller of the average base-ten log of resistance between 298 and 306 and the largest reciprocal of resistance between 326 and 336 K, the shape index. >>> 0.0070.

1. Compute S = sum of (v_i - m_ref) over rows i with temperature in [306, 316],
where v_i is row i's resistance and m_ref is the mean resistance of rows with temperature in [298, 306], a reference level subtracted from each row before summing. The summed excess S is 125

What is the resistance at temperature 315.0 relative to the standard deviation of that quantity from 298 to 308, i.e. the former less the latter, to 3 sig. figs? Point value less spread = 185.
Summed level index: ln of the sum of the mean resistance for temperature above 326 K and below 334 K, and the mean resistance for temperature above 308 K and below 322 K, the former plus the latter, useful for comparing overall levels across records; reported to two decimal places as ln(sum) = 5.79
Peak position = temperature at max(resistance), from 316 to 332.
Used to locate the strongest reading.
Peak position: 317.0 K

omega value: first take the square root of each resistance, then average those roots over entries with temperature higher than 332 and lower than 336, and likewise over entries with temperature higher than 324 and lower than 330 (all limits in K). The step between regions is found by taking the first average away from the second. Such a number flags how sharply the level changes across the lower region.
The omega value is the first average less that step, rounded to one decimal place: 12.3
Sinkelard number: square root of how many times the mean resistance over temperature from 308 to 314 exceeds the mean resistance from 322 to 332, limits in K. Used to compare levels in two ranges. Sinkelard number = 1.12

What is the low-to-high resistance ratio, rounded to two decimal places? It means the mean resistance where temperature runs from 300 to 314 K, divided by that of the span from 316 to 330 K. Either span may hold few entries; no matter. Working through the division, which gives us 1.07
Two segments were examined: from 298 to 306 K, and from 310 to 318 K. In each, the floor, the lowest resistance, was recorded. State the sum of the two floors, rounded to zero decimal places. 344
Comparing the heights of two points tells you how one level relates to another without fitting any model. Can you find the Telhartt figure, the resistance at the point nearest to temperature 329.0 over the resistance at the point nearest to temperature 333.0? 1.02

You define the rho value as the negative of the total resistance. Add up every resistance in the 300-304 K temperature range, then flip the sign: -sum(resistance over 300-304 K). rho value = -320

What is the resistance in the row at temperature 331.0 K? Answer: 144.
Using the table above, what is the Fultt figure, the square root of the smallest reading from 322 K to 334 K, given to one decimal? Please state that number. 12.0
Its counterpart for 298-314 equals 12.6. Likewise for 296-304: 12.6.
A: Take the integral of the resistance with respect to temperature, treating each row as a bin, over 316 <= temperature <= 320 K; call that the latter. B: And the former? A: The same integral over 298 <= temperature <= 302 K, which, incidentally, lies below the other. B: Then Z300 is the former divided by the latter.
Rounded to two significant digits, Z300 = 0.88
